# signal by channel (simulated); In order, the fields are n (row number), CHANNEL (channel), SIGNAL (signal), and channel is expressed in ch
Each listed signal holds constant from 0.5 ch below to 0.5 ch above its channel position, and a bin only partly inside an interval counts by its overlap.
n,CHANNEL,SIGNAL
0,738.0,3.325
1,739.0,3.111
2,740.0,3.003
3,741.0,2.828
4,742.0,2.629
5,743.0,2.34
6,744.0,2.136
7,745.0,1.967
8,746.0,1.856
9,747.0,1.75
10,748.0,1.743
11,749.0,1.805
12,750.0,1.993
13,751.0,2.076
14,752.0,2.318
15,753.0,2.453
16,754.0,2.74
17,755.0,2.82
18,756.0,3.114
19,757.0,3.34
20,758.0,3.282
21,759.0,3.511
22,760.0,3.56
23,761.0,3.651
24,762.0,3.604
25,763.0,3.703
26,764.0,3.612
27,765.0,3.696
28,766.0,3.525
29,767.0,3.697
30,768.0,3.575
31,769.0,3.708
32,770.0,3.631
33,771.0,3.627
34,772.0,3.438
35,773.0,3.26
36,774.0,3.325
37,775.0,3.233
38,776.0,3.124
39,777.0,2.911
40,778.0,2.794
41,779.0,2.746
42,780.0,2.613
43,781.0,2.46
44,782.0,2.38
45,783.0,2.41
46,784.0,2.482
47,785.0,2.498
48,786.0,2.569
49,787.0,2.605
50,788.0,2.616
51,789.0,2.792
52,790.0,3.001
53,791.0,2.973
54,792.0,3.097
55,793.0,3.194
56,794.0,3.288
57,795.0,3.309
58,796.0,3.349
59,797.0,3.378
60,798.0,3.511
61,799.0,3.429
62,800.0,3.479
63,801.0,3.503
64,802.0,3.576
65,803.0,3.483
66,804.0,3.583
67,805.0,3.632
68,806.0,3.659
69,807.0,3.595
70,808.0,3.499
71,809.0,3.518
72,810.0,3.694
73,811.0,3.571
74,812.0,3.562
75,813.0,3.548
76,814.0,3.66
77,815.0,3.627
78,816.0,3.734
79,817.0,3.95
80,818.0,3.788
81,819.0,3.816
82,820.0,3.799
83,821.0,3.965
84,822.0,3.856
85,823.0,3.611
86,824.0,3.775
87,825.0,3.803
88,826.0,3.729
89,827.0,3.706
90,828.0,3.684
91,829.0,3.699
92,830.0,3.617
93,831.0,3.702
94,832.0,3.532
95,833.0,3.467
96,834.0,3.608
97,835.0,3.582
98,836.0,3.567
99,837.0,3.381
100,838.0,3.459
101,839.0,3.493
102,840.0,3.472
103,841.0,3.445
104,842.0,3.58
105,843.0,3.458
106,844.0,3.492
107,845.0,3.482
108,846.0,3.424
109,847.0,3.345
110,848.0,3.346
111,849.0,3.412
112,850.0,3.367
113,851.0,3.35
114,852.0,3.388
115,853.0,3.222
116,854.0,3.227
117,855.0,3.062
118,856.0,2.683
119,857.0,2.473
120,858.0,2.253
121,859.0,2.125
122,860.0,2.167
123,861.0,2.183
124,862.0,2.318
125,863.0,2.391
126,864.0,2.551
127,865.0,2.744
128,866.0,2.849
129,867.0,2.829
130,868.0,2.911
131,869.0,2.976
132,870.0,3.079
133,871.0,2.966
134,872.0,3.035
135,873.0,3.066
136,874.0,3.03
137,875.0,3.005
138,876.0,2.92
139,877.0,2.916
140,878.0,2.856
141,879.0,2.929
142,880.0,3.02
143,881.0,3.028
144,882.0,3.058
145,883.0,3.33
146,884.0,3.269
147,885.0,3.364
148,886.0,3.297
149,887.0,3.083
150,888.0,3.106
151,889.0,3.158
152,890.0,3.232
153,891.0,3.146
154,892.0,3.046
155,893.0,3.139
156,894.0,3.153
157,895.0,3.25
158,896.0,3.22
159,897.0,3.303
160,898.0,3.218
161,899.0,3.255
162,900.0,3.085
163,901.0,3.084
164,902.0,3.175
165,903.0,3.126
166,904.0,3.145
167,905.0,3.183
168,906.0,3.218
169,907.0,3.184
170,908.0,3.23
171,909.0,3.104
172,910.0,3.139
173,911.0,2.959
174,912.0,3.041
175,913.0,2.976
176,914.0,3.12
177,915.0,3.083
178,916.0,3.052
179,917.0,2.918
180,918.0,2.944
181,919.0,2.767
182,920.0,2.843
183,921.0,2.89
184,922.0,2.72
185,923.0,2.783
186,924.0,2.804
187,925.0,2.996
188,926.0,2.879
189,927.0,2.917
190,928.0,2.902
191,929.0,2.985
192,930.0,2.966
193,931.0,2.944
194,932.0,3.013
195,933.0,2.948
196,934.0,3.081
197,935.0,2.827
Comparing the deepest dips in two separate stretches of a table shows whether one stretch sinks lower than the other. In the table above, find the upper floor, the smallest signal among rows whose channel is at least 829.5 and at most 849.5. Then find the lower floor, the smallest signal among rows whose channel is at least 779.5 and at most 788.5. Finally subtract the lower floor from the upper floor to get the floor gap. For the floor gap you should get 1.0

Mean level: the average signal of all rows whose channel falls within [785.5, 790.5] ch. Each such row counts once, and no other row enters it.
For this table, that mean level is 2.7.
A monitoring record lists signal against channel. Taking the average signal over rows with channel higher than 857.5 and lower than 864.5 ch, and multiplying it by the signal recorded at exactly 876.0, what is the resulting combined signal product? 7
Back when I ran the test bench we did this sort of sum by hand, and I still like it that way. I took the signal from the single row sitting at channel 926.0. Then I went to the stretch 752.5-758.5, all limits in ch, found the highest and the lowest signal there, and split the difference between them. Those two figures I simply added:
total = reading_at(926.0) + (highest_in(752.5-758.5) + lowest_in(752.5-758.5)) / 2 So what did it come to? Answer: 5.8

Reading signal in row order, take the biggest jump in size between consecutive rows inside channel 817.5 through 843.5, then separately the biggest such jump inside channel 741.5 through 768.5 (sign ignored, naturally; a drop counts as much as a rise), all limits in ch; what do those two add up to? 0.54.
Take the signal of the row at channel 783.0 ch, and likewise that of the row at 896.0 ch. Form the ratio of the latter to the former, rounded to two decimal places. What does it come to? 1.34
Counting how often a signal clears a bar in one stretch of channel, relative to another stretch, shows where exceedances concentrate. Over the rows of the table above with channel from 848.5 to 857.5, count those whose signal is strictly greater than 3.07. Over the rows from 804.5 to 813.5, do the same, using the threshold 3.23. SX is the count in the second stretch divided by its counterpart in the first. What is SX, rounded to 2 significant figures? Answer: 1.5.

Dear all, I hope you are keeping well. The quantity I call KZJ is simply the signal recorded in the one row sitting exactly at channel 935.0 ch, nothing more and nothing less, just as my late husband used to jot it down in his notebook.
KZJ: 2.827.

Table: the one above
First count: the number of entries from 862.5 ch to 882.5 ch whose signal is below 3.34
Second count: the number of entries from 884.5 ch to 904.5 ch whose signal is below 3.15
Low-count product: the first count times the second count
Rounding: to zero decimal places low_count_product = 180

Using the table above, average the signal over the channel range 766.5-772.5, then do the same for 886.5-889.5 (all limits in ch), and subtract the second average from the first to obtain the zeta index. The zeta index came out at 0.5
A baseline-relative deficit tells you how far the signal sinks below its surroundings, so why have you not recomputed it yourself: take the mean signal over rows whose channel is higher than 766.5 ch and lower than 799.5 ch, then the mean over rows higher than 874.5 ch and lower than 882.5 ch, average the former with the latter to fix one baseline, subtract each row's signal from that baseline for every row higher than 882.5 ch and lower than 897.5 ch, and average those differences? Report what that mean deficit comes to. -0.2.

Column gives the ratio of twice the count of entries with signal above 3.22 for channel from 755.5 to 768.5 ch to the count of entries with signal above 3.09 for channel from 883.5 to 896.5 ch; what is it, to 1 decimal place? 2.2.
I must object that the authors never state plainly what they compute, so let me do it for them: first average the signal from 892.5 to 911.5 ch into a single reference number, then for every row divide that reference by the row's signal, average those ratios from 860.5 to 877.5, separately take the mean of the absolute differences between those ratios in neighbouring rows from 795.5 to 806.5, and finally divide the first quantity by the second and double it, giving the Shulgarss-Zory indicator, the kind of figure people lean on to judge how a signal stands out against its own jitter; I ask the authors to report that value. 134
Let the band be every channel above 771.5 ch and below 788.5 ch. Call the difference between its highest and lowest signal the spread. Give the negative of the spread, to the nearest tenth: -1.1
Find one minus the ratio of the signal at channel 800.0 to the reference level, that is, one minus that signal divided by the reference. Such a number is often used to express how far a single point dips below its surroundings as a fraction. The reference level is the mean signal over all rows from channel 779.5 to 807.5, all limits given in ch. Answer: -0.13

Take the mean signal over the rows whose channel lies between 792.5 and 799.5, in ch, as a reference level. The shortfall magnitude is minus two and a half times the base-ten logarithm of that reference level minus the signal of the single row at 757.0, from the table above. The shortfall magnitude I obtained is 4.9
